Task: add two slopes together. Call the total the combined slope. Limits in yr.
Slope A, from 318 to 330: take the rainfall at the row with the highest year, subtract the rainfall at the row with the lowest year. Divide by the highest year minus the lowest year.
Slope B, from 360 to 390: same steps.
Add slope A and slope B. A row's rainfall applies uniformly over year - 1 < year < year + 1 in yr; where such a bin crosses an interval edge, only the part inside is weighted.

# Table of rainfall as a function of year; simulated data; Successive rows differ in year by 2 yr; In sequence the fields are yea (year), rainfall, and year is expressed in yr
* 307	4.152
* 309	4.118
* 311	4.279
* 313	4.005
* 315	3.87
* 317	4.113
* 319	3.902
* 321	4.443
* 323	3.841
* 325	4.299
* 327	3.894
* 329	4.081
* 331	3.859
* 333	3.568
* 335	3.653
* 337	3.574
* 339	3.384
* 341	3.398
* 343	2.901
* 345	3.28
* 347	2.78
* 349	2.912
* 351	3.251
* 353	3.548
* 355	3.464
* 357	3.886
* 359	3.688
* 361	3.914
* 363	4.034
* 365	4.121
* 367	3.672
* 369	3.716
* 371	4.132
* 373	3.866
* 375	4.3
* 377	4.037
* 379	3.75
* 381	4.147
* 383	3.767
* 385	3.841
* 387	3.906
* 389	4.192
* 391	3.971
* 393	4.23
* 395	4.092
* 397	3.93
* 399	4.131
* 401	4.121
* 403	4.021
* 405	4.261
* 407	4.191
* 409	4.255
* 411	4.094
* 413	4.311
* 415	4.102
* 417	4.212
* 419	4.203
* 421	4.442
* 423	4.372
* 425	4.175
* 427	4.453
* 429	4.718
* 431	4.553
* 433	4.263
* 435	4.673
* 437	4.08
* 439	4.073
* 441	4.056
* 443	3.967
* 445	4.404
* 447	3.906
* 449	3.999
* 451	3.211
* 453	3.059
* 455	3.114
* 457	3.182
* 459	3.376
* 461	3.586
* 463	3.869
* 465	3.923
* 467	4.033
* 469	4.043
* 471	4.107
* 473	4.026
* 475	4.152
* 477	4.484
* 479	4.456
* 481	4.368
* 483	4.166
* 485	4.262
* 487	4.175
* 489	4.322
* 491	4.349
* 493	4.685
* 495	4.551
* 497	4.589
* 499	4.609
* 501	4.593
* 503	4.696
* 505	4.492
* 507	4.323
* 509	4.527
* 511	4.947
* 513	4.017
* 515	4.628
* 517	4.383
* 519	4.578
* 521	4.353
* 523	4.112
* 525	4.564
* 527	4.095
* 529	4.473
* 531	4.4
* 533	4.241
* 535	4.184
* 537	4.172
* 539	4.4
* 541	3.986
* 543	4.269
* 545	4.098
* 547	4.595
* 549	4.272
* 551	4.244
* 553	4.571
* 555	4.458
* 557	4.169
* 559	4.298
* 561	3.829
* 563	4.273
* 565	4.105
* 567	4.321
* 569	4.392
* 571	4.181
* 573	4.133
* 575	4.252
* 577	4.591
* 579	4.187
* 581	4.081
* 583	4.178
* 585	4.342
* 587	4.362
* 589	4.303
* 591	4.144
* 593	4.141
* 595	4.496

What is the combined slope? 0.03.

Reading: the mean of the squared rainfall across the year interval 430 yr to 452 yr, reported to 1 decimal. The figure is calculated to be 17.0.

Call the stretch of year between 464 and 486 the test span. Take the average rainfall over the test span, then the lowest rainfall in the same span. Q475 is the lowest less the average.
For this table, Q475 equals -0.261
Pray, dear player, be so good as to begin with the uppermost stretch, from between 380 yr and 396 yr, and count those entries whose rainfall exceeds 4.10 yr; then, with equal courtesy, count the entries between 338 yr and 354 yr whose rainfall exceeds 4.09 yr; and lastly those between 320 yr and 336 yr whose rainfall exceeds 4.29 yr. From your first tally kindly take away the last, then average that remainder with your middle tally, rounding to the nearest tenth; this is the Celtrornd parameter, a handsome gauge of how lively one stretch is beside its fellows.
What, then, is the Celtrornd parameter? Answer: 0.5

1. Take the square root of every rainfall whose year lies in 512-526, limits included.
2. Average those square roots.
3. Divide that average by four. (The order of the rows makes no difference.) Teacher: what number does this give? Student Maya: 0.523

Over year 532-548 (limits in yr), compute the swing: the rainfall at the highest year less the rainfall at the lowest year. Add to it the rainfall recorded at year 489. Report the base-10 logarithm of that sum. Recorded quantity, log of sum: 0.67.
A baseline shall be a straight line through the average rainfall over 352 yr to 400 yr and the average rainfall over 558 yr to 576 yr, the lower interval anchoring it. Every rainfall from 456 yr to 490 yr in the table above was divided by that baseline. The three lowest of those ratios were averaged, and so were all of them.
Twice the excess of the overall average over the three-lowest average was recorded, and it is 0.31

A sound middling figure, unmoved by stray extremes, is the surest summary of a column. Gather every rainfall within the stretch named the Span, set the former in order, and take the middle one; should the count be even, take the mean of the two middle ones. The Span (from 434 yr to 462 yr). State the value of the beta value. 3.94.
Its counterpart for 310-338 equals 3.90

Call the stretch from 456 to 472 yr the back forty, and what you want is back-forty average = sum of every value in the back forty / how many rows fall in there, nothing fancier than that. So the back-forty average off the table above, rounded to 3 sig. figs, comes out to 3.76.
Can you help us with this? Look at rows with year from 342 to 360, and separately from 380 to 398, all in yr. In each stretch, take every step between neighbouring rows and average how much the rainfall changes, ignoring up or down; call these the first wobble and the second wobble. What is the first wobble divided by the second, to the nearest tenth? 1.5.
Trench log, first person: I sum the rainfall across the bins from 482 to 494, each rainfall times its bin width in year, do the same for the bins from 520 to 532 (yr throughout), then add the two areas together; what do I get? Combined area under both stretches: 104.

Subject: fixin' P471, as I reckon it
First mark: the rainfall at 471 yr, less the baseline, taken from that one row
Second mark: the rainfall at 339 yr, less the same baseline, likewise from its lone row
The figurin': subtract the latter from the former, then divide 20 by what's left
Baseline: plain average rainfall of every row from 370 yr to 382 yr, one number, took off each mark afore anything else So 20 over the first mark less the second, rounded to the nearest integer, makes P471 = 28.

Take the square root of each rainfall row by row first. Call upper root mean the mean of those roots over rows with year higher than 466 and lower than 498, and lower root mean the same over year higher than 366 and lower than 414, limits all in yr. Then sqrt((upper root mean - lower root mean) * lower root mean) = 0.36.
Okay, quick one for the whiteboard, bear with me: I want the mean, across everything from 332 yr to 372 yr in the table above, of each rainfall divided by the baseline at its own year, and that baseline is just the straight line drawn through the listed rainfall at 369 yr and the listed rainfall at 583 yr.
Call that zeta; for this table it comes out 0.96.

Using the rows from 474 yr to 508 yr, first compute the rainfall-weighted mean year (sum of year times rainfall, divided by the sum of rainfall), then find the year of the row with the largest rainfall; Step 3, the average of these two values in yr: 497.1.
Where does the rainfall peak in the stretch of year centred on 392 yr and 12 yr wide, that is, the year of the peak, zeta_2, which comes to 393 yr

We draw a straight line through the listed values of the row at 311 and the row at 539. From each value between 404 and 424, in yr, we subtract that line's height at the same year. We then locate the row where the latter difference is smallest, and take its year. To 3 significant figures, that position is 411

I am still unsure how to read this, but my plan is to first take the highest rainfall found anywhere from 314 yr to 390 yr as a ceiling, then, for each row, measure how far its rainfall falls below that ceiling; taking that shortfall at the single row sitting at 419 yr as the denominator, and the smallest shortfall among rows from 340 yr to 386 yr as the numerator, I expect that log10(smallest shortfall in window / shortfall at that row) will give -0.22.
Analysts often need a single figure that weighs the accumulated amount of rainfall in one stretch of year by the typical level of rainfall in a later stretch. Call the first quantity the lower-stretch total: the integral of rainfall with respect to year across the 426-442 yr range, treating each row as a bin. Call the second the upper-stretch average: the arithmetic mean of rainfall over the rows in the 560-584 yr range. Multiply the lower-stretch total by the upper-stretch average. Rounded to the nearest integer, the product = 294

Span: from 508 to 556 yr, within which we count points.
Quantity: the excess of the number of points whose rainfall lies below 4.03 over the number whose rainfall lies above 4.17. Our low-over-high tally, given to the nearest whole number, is -17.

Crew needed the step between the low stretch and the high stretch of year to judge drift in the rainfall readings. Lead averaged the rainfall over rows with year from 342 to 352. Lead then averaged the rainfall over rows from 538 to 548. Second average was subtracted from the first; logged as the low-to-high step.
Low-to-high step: -1.2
